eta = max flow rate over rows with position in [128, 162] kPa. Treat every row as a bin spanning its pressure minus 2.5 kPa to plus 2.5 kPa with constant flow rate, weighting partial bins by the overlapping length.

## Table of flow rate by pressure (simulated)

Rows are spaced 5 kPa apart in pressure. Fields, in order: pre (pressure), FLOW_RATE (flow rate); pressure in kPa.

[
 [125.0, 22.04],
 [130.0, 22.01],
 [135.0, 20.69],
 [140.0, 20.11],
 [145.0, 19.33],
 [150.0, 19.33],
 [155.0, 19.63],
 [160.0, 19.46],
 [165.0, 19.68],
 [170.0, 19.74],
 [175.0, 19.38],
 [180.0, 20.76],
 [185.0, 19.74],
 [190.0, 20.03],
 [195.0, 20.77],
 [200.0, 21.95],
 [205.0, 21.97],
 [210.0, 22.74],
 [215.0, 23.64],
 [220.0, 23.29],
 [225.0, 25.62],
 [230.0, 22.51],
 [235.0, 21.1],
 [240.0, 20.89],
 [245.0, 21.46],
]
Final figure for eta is 22.01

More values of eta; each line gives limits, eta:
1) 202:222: 23.64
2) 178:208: 21.97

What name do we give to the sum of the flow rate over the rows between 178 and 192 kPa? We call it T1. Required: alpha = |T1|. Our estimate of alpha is 60.5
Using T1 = 60.5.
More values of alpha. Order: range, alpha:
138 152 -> 58.8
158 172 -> 58.9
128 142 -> 62.8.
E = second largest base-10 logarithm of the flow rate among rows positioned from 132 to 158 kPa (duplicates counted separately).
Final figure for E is 1.30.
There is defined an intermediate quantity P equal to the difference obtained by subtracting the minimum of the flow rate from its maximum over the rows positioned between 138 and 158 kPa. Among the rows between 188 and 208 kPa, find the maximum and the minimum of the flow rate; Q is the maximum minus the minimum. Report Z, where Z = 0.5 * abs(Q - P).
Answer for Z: 0.58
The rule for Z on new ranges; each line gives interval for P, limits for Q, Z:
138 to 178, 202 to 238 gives 1.87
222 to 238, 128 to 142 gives 1.31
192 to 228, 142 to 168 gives 2.25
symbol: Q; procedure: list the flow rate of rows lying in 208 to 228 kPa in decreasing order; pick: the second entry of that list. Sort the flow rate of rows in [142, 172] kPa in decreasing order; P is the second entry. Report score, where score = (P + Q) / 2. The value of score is 21.7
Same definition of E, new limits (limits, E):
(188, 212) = 1.34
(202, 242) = 1.37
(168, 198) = 1.32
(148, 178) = 1.29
